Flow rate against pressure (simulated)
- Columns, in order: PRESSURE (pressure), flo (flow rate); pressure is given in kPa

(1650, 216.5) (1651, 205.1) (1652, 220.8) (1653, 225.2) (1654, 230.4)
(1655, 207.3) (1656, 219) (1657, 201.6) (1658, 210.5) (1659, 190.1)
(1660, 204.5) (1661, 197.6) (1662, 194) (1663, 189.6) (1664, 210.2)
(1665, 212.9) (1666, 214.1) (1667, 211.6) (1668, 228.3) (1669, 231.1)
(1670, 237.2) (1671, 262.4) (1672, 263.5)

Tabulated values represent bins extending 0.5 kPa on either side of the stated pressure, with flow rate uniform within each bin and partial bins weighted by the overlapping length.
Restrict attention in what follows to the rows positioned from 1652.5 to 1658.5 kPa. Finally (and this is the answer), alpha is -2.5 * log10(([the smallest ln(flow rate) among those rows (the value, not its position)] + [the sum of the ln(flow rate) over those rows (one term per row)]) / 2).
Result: -3.18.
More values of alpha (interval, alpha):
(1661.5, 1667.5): -3.17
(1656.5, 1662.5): -3.17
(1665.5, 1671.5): -3.20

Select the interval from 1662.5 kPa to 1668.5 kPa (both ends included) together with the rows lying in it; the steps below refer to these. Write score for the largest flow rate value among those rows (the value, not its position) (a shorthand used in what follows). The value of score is 228.3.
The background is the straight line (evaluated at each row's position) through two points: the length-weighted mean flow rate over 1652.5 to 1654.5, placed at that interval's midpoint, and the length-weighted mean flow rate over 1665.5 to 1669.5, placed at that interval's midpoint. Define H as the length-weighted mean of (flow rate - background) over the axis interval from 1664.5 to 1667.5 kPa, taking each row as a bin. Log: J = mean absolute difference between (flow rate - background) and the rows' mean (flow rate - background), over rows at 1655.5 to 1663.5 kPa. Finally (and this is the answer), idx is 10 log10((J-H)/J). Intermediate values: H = -9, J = 7.3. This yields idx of 3.5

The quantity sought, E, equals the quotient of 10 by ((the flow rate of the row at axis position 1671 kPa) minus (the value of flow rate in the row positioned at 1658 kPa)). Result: 0.19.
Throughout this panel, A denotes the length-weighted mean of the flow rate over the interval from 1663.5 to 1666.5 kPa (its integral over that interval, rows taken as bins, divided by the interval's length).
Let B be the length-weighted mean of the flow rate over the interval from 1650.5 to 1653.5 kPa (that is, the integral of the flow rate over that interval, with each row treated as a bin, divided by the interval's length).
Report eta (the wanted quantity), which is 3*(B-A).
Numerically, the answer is 14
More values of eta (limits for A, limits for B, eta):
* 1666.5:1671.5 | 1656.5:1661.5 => -100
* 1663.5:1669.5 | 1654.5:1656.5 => -15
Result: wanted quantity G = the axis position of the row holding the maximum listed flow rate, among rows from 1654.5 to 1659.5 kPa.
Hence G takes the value 1656 kPa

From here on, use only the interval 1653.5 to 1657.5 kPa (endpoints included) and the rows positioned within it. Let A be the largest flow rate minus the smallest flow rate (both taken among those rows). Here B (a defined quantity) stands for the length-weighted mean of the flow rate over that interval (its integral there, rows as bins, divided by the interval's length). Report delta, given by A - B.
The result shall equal -186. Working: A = 28.8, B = 215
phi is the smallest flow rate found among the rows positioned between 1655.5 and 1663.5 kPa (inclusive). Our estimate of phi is 189.6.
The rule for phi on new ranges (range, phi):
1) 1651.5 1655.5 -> 207.3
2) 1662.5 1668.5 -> 189.6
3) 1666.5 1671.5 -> 211.6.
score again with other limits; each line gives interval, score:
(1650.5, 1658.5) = 230.4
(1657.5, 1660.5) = 210.5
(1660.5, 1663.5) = 197.6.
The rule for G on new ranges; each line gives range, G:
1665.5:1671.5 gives 1671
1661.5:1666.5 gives 1666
